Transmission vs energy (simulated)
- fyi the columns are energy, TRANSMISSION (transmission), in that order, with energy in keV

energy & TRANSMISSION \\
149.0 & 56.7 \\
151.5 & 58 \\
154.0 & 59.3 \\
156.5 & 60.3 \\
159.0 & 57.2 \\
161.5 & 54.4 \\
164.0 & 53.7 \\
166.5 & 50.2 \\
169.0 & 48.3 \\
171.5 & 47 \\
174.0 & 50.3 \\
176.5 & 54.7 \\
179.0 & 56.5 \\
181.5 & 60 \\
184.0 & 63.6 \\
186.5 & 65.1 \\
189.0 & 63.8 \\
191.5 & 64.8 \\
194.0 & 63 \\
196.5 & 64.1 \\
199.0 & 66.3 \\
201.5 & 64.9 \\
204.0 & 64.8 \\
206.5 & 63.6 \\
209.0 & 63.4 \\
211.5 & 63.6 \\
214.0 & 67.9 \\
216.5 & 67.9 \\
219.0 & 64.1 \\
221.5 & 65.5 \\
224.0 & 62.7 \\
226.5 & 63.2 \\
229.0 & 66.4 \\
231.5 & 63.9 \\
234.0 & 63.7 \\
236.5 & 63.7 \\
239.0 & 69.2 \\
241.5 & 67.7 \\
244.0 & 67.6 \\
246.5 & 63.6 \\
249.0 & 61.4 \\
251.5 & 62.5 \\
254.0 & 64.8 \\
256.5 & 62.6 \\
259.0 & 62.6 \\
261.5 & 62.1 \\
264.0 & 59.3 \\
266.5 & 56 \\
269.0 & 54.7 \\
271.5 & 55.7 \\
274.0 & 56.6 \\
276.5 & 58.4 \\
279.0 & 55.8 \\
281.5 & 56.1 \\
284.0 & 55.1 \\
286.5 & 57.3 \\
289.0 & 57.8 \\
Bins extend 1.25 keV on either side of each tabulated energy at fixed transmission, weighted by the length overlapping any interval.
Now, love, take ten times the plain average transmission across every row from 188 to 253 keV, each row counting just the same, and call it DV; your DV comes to 647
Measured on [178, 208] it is 634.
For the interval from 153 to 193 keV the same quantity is 568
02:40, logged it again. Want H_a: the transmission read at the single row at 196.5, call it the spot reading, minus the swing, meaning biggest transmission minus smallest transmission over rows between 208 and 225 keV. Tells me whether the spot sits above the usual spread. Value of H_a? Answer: 58.9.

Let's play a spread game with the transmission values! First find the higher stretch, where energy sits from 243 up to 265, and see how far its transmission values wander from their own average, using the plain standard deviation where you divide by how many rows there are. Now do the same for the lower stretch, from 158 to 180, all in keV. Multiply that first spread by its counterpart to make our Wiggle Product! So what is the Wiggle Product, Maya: 7.4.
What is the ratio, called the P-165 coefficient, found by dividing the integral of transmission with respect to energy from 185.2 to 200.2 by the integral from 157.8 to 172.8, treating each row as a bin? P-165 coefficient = 1.25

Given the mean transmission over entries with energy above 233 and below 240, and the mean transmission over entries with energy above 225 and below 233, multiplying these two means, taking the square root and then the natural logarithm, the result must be 4.17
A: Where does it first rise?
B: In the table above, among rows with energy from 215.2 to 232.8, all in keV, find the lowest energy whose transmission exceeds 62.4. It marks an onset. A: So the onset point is 216.5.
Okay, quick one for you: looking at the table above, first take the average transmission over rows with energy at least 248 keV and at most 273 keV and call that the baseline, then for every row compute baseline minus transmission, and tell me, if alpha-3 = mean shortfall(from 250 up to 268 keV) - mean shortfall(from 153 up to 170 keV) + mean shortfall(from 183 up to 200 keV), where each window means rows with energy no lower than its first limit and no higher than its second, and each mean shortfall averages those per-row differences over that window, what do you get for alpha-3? -11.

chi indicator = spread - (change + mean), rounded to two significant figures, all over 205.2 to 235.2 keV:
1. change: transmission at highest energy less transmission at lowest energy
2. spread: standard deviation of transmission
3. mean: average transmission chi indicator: -63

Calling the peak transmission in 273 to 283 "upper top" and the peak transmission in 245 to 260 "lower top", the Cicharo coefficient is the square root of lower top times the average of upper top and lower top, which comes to 63.2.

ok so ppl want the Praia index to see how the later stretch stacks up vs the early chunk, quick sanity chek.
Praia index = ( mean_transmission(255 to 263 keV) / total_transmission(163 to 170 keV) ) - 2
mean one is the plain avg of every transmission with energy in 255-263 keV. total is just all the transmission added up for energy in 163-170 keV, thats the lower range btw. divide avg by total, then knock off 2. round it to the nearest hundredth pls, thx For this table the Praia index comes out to -1.59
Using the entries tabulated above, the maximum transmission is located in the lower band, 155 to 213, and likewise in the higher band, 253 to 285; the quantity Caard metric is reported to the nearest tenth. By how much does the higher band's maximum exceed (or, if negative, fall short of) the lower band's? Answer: -1.5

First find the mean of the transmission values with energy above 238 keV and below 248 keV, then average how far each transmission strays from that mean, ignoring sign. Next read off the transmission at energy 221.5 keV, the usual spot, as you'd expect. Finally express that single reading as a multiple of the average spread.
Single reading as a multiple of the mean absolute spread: 38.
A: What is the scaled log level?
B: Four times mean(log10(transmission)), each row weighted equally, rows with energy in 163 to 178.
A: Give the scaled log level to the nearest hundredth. 6.82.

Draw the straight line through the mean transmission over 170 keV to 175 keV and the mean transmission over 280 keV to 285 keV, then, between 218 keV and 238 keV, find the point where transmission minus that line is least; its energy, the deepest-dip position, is 224.0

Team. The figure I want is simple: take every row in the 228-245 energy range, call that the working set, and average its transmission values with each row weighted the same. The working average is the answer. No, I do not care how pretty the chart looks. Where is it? 66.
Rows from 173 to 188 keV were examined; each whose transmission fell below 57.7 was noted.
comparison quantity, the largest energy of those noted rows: 179.0 keV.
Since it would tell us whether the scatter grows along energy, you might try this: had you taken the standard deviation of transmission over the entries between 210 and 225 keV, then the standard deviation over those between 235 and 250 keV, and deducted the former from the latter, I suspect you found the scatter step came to 0.8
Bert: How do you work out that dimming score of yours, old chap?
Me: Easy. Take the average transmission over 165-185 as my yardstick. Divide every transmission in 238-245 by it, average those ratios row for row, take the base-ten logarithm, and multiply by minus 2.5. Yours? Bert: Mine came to -0.26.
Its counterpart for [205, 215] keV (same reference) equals -0.20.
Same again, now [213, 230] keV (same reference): -0.21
